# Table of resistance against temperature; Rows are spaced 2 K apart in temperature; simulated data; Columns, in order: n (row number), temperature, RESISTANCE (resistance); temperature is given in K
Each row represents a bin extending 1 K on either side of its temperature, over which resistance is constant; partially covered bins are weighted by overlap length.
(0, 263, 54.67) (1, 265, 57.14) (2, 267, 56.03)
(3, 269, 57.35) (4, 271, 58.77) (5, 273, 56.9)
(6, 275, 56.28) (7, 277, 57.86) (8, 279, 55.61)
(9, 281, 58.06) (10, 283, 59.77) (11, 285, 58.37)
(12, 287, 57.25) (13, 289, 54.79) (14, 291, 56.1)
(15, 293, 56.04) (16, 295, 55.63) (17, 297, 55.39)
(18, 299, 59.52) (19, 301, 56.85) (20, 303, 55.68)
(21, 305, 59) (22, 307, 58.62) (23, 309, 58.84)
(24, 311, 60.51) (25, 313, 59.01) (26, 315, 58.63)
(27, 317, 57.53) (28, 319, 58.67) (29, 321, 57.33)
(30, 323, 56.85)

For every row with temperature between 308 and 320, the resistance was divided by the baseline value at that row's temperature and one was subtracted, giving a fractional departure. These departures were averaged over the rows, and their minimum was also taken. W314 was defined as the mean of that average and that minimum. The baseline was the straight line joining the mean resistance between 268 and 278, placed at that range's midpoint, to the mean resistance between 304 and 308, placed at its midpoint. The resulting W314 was -0.02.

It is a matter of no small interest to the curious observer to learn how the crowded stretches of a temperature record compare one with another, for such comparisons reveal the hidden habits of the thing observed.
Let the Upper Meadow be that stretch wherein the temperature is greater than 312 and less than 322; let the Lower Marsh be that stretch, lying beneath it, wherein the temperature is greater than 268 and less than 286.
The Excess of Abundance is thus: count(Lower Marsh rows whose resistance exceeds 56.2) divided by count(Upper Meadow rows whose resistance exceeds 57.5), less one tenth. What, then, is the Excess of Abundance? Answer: 1.9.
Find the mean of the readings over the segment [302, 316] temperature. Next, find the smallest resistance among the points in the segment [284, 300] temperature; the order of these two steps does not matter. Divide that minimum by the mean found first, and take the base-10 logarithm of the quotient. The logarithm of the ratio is -0.029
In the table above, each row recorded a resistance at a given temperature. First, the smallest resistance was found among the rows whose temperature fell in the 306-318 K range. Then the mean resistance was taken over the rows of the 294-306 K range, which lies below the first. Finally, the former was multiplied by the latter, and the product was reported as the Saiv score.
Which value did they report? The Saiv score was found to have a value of 3280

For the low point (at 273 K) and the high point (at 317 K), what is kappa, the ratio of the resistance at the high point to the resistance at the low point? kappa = 1.01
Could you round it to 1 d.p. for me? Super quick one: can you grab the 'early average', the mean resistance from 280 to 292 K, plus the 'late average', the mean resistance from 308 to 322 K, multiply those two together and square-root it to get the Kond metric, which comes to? 58.0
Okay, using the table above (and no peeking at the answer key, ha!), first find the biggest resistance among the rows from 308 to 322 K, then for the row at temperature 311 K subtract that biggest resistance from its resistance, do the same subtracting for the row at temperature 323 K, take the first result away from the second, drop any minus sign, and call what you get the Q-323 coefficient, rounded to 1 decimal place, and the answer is 3.7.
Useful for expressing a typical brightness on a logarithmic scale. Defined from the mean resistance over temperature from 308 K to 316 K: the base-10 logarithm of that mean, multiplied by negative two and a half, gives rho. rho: -4.43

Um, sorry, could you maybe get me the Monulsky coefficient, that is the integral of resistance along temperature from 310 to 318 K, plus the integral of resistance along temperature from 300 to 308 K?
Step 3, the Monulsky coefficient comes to 932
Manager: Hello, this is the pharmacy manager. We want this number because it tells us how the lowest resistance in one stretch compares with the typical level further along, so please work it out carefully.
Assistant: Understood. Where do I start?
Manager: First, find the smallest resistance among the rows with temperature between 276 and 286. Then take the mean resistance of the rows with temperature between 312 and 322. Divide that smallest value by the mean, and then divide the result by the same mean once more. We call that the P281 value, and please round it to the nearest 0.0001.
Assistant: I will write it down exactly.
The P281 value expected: 0.0164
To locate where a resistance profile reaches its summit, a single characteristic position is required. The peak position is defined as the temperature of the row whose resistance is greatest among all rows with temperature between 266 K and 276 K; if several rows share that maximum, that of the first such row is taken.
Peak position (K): 271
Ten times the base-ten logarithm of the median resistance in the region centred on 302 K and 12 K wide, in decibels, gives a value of 17.61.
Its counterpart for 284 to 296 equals 17.49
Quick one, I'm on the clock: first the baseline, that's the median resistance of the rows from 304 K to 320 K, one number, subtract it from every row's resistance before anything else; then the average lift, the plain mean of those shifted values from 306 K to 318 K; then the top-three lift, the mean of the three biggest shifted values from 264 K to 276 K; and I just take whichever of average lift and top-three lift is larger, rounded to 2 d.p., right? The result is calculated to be 0.10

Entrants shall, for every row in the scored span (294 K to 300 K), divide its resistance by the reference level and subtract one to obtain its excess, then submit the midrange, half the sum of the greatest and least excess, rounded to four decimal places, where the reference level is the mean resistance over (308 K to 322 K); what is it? -0.0203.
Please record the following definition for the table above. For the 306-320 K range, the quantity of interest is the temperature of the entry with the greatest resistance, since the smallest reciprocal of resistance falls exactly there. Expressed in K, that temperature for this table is 311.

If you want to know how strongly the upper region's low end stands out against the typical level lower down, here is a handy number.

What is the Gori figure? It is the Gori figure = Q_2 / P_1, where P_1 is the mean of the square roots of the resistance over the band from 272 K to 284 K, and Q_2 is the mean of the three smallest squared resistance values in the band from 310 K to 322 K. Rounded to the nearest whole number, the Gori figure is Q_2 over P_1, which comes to 441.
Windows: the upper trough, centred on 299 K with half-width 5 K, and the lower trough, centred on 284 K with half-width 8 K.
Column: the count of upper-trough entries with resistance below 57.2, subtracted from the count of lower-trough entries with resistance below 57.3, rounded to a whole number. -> 0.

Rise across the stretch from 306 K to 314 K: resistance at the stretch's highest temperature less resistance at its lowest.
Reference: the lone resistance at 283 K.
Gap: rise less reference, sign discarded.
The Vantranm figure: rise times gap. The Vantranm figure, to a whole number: 23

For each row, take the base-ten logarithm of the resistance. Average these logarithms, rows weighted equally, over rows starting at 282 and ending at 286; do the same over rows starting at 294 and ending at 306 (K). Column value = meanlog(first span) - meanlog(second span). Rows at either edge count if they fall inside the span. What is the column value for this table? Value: 0.016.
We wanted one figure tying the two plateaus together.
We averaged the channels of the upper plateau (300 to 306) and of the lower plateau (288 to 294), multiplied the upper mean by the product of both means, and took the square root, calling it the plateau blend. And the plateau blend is 427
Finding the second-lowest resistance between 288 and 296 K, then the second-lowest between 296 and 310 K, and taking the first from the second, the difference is 0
